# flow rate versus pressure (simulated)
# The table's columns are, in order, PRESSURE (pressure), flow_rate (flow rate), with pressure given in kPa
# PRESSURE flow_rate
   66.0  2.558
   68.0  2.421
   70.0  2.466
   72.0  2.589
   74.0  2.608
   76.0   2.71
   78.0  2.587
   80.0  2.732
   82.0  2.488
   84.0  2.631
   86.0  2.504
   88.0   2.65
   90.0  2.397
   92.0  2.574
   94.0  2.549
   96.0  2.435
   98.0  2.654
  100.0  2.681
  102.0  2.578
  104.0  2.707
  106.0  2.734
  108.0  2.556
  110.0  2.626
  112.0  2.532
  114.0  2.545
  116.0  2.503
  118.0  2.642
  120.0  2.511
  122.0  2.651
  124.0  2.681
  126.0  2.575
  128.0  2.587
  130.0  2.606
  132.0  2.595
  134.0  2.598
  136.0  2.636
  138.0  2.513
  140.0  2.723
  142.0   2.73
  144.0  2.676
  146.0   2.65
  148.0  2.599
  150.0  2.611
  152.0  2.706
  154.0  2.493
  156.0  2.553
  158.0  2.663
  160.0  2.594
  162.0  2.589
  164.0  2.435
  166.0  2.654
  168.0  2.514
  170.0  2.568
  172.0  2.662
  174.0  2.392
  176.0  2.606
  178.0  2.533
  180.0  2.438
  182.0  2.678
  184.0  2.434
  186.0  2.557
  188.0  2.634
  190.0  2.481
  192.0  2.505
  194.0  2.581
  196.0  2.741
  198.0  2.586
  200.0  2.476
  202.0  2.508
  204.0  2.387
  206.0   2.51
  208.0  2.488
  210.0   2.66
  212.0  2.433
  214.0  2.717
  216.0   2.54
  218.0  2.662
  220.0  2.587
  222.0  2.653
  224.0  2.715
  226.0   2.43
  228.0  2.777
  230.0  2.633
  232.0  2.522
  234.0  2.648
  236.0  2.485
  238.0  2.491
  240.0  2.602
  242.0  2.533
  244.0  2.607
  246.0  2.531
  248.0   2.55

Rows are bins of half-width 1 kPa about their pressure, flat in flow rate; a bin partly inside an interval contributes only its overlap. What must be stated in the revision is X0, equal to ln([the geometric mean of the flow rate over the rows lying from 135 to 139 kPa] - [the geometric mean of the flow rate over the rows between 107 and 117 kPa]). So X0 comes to -3.83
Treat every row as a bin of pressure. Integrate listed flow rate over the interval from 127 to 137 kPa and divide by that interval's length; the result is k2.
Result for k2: 2.60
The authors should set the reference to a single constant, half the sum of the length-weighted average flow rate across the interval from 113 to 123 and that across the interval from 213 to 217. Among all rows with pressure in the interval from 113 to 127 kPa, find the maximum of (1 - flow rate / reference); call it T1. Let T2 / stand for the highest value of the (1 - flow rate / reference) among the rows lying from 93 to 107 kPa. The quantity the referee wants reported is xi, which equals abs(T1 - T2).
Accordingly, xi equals 0.026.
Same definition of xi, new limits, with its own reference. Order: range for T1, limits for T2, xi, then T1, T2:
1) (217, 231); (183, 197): 0.002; 0.07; 0.0636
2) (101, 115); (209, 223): 0.038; 0.03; 0.0640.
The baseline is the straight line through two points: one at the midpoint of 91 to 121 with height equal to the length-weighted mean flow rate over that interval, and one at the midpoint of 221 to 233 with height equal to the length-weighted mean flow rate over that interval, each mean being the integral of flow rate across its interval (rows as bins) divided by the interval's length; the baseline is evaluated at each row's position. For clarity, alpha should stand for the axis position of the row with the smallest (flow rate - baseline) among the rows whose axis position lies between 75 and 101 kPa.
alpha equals 90.0 kPa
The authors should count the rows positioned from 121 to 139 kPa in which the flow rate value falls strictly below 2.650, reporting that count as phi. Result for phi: 7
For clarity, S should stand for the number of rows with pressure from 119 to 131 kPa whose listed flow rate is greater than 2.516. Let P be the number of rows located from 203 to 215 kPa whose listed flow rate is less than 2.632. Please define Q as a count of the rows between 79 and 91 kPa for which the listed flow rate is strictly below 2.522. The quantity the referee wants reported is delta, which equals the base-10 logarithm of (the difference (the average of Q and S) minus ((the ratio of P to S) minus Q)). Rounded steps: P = 4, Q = 3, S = 5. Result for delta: 0.79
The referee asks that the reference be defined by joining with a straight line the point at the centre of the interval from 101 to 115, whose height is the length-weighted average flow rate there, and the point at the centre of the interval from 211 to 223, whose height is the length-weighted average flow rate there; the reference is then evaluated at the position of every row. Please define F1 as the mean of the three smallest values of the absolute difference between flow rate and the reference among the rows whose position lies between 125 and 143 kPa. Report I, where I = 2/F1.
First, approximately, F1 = 0.009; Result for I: 229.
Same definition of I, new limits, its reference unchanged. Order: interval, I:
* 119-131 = 102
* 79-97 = 65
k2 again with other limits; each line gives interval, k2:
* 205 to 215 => 2.56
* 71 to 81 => 2.65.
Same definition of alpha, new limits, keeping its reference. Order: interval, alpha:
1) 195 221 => 204.0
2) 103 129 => 116.0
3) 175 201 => 184.0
